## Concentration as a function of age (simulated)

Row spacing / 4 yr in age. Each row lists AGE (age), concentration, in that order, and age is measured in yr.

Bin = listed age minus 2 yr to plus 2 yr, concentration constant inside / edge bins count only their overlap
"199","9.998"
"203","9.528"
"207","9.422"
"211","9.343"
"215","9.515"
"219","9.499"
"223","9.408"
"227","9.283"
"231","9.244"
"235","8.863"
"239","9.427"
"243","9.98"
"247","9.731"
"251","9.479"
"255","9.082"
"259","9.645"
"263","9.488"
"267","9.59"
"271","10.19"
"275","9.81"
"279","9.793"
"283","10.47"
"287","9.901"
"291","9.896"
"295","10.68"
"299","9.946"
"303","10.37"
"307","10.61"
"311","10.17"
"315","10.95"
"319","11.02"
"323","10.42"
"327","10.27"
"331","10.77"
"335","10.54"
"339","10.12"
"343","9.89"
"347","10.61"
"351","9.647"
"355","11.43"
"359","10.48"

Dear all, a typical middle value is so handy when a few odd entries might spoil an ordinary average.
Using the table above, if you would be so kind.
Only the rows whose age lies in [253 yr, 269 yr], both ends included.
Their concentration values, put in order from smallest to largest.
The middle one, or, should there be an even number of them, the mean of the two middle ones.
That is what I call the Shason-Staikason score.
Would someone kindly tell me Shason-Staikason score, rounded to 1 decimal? 9.5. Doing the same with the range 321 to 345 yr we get 10.3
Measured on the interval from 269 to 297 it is 9.9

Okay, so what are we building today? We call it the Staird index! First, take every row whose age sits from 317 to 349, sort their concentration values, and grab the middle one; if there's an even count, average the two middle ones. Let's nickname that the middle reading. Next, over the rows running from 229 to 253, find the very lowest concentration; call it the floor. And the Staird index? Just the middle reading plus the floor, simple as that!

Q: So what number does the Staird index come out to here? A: 19.3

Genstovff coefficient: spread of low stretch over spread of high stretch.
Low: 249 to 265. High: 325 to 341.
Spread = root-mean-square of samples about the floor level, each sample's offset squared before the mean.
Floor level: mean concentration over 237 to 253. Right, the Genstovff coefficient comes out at 0.38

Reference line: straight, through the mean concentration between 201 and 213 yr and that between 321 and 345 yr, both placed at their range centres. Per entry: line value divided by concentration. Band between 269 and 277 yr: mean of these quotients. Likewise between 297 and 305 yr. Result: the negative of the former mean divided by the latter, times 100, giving -100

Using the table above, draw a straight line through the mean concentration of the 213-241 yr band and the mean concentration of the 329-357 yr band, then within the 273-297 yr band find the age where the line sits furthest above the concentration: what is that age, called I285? 291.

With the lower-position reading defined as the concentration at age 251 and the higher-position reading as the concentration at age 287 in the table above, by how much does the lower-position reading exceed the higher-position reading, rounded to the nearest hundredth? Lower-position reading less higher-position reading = -0.42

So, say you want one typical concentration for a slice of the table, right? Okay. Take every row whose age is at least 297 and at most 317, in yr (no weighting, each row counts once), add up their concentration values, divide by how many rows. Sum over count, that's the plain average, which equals 10.41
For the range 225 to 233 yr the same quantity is 9.26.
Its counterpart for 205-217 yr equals 9.43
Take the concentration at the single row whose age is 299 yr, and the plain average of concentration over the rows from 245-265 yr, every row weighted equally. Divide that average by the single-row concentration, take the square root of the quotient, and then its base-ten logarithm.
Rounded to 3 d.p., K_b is -0.010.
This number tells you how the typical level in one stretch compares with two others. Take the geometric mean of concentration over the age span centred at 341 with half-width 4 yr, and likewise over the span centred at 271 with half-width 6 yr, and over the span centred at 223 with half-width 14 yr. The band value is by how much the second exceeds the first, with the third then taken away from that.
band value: -9.4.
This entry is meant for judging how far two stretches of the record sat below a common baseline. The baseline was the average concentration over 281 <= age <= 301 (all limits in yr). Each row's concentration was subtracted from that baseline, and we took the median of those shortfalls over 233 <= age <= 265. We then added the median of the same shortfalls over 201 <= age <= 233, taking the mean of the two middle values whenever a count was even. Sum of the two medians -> 1.5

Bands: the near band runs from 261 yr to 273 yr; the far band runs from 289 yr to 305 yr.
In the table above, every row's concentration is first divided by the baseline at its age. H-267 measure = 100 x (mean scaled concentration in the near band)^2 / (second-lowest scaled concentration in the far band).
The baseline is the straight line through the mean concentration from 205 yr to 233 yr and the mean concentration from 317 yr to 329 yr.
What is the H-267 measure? 99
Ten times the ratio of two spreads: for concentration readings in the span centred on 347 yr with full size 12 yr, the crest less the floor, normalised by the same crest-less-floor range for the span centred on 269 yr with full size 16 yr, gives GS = 14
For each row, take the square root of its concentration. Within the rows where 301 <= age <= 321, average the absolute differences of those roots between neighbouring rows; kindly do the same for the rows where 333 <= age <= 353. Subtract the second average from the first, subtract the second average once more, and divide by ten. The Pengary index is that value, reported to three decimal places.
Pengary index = -0.012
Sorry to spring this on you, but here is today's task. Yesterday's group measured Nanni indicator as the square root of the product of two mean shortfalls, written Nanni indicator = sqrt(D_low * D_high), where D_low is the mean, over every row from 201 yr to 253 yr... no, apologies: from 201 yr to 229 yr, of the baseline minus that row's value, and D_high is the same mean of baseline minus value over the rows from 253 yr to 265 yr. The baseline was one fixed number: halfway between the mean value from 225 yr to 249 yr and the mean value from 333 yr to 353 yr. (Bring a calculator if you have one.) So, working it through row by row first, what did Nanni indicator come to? 0.37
